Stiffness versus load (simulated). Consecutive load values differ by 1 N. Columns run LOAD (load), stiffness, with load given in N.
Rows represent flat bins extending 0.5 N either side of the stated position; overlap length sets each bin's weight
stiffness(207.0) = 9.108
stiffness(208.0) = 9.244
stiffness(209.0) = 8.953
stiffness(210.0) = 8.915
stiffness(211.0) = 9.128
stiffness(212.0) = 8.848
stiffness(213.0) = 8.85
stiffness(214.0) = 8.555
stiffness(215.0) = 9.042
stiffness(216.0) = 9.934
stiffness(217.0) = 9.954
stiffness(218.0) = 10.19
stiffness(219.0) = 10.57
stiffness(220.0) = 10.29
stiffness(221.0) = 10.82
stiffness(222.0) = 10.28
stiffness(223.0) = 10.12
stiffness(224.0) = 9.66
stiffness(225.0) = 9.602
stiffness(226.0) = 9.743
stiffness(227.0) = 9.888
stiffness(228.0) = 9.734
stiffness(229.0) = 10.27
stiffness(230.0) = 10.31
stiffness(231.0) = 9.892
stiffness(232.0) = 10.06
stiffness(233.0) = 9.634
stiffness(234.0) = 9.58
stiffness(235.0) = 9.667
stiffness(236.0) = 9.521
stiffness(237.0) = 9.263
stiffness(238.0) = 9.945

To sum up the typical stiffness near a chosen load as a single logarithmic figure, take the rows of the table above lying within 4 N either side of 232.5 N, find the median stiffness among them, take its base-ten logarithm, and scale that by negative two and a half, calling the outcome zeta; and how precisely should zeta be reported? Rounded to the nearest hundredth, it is -2.48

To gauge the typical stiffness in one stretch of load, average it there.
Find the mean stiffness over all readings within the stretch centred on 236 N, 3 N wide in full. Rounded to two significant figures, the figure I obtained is 9.5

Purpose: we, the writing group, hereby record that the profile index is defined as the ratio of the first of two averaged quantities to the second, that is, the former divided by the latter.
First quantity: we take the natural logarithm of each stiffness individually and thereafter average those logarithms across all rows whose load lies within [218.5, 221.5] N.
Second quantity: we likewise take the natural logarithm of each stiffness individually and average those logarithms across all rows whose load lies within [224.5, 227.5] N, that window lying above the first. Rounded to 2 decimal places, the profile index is 1.04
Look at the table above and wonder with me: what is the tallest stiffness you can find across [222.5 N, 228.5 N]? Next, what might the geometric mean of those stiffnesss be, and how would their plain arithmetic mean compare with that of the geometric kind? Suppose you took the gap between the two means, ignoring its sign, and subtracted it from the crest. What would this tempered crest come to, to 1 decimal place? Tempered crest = 10.1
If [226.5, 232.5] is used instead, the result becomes 10.3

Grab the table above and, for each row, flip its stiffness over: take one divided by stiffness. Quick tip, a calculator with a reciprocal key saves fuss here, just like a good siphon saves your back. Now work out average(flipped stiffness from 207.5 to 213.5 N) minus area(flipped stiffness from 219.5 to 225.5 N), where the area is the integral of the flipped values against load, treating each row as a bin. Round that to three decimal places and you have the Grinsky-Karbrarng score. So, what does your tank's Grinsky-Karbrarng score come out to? -0.482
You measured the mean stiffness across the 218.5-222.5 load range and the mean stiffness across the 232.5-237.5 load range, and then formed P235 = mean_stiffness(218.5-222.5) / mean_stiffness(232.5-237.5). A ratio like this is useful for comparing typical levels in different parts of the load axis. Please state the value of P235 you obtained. 1.10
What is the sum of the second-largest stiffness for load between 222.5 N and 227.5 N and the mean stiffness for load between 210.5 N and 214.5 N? 18.7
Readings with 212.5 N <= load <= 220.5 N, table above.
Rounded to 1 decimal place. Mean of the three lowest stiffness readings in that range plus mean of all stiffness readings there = 18.5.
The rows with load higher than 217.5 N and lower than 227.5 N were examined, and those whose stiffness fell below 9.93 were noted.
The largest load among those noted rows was 227.0 N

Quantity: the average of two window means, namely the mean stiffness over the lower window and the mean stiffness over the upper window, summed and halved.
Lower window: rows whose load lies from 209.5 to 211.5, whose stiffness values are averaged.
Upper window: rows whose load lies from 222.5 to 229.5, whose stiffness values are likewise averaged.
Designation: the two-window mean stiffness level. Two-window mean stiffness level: 9.4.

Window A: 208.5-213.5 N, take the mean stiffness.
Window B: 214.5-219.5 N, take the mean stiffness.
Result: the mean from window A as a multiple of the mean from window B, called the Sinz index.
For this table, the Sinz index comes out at 0.90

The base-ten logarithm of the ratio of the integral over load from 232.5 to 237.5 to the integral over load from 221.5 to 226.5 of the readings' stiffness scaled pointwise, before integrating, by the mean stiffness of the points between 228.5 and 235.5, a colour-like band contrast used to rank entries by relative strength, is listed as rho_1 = -0.016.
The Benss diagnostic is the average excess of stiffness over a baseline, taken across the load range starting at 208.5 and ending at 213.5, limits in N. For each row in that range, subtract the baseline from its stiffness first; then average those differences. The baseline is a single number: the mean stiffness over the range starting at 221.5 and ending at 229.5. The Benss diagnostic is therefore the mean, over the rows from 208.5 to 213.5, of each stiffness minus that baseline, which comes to -1.0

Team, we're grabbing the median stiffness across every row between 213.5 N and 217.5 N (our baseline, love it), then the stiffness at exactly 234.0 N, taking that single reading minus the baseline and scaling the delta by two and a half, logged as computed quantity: 0.2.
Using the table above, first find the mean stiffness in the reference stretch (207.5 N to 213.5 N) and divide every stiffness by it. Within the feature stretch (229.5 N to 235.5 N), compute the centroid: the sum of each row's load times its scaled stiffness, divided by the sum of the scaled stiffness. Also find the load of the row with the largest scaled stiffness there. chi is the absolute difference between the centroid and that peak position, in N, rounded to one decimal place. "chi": 2.5 N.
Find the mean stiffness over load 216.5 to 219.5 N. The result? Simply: 10.2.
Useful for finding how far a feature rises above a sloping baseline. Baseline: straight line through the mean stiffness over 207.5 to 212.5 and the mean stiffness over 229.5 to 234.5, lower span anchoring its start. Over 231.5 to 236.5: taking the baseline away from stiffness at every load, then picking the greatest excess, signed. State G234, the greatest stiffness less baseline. 0.16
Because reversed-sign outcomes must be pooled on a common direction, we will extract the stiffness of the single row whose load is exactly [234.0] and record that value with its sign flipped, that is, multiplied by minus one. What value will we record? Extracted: -9.6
